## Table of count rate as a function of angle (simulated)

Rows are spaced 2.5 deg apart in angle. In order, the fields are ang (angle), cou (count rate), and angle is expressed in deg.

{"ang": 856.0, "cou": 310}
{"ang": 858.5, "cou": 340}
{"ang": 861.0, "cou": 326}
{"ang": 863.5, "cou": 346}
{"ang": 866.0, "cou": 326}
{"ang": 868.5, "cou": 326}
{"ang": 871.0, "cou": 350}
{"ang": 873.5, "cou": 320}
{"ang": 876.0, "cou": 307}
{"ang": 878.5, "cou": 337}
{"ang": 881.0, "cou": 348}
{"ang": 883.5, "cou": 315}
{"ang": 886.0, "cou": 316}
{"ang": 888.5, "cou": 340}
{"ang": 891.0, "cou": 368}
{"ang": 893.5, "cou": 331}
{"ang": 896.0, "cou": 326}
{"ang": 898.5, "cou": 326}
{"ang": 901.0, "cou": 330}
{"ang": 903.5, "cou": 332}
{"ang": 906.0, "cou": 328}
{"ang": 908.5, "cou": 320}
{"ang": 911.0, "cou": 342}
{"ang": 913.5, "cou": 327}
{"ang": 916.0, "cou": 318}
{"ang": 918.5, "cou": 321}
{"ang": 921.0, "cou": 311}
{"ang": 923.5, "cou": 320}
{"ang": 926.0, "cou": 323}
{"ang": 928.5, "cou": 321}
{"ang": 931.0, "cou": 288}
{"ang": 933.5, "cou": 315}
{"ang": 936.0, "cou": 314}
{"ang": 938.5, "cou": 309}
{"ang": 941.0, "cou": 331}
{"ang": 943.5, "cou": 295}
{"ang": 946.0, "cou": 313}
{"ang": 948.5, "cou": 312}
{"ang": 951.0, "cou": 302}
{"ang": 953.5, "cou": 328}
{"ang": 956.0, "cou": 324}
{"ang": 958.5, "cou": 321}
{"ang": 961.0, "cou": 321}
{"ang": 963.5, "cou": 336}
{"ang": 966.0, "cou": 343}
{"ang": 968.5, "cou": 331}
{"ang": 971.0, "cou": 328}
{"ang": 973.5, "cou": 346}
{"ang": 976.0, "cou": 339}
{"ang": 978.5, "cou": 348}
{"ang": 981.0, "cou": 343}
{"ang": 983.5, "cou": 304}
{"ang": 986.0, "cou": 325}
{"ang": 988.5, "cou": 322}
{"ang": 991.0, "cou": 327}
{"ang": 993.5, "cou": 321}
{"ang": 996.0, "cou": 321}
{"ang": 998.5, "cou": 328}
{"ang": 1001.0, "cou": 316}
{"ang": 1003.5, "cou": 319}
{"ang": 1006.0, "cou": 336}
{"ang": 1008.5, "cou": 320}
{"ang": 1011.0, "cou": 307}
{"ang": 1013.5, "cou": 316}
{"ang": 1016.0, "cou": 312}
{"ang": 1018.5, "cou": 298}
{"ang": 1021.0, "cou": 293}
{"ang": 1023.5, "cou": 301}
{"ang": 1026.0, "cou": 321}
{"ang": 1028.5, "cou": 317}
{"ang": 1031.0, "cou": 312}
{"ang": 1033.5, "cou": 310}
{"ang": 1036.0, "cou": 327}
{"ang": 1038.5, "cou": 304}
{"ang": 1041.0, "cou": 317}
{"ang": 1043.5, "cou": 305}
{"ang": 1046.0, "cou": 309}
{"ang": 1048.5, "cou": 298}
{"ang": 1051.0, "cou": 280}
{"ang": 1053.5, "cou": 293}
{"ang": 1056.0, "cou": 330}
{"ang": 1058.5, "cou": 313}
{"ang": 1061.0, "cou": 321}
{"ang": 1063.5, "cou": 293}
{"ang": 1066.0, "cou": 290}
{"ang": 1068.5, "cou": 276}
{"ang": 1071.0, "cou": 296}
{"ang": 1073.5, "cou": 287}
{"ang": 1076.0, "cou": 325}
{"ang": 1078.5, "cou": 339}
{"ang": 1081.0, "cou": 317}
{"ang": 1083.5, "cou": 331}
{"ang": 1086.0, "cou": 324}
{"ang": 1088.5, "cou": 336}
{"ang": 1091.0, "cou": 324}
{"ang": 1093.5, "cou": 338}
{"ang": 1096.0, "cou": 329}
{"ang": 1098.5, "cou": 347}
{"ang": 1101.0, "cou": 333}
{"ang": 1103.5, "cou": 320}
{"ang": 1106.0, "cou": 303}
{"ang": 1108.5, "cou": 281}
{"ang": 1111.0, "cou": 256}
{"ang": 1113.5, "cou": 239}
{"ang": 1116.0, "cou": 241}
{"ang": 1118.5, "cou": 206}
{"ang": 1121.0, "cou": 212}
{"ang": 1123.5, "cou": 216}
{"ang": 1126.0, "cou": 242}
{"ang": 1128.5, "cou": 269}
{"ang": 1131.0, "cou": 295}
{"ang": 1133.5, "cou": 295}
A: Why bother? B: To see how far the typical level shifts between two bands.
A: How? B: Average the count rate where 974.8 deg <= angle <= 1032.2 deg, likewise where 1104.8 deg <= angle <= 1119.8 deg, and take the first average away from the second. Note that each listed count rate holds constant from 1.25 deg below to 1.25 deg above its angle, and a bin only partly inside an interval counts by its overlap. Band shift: -65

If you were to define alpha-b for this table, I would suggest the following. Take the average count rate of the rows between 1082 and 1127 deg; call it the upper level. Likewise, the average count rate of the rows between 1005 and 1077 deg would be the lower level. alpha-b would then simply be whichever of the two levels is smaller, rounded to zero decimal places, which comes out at 288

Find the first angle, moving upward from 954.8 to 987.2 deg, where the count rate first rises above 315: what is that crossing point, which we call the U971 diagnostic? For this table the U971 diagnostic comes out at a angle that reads 956.0 deg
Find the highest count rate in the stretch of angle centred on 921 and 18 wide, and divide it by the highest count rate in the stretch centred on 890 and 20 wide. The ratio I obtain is 0.89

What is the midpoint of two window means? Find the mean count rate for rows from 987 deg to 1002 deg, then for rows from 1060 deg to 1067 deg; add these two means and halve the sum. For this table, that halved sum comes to 312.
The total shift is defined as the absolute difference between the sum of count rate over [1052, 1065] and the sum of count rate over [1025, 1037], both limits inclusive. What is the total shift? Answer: 37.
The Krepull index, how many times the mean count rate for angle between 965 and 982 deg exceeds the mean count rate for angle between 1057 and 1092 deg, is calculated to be 1.09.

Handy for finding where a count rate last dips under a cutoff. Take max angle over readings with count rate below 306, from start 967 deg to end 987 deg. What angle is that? 983.5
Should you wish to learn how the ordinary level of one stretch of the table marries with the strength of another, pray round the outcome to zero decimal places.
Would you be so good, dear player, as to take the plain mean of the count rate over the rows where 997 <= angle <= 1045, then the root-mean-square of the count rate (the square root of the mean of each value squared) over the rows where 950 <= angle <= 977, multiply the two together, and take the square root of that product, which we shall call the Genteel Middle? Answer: 321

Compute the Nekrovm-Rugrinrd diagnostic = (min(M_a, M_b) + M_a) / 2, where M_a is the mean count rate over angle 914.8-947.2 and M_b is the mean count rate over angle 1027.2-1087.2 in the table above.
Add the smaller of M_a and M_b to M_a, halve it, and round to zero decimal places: 311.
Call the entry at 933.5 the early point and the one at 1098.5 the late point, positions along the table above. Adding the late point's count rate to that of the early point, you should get 662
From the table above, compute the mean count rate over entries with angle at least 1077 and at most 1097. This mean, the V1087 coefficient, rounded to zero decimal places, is 330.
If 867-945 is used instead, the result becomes 324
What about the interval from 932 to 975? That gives 322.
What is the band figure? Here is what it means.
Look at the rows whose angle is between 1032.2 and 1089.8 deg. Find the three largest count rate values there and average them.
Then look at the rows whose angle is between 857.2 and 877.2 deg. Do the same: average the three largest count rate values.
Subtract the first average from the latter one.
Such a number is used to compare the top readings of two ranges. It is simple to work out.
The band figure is 10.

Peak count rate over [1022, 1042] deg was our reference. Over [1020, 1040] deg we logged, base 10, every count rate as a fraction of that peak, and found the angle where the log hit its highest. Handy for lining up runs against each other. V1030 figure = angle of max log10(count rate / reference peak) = 1036.0 deg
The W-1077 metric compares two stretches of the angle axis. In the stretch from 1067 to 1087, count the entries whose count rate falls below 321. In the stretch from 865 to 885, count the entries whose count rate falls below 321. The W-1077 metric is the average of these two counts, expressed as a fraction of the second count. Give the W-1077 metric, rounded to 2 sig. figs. 1.2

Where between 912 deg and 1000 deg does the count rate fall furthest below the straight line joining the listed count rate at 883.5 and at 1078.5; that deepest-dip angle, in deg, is 931.0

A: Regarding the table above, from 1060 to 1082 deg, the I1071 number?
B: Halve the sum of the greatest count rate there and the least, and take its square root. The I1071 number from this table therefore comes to 17.5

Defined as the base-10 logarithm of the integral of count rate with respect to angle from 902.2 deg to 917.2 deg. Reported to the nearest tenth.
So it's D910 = 3.7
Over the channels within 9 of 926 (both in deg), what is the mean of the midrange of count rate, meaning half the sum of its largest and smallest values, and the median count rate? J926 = 313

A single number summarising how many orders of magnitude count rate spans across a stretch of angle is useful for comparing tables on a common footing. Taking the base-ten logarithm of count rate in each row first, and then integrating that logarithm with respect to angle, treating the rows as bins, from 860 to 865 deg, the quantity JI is 12.6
